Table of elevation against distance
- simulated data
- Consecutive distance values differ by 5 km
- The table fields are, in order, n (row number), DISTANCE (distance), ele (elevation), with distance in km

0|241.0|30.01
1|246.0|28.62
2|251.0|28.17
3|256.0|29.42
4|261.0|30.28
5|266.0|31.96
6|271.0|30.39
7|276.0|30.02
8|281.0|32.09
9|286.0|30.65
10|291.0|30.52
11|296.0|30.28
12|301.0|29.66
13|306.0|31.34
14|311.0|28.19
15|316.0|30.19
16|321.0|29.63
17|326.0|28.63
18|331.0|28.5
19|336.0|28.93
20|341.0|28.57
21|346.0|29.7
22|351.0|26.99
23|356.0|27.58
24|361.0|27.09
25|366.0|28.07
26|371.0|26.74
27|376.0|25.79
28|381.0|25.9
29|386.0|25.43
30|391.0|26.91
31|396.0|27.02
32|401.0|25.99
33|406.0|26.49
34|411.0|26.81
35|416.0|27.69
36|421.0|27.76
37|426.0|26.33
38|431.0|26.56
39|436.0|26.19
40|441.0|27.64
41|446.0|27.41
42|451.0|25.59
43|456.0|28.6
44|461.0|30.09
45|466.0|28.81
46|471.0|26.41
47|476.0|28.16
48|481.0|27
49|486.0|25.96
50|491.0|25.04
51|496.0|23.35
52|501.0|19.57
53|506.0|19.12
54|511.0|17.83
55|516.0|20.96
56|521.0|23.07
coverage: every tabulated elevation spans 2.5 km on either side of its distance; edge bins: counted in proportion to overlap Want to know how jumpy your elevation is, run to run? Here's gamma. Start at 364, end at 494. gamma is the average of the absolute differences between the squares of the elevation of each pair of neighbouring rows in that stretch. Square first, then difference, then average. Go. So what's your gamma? 56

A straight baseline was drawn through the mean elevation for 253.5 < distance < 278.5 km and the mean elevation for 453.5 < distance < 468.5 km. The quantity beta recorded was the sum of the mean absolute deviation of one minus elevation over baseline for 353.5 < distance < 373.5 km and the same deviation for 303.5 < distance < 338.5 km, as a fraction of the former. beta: 2.93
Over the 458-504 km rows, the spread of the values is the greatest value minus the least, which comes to 11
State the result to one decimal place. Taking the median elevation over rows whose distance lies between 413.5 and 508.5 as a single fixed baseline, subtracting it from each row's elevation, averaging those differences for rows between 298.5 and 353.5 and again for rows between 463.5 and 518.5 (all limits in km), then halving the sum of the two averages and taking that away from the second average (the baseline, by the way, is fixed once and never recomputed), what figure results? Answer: -2.6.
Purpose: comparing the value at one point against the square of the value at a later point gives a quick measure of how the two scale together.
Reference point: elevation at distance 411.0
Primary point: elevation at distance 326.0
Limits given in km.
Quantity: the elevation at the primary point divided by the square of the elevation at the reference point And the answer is 0.0398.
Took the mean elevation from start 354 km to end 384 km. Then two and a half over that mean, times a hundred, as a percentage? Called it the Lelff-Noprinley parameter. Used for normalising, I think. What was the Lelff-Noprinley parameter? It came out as 9.3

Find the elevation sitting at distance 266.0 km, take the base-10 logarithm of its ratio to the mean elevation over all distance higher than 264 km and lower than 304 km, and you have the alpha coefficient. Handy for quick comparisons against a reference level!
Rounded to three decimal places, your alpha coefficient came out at 0.018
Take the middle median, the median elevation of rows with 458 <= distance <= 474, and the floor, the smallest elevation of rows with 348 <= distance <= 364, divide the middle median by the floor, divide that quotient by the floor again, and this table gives 0.0395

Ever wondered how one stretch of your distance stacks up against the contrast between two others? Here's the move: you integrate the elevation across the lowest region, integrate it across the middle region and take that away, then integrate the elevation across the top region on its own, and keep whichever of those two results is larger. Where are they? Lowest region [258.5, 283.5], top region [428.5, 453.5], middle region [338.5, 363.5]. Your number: 667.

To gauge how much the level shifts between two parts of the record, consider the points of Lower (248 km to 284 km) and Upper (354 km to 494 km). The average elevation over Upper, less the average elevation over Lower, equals -3.4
